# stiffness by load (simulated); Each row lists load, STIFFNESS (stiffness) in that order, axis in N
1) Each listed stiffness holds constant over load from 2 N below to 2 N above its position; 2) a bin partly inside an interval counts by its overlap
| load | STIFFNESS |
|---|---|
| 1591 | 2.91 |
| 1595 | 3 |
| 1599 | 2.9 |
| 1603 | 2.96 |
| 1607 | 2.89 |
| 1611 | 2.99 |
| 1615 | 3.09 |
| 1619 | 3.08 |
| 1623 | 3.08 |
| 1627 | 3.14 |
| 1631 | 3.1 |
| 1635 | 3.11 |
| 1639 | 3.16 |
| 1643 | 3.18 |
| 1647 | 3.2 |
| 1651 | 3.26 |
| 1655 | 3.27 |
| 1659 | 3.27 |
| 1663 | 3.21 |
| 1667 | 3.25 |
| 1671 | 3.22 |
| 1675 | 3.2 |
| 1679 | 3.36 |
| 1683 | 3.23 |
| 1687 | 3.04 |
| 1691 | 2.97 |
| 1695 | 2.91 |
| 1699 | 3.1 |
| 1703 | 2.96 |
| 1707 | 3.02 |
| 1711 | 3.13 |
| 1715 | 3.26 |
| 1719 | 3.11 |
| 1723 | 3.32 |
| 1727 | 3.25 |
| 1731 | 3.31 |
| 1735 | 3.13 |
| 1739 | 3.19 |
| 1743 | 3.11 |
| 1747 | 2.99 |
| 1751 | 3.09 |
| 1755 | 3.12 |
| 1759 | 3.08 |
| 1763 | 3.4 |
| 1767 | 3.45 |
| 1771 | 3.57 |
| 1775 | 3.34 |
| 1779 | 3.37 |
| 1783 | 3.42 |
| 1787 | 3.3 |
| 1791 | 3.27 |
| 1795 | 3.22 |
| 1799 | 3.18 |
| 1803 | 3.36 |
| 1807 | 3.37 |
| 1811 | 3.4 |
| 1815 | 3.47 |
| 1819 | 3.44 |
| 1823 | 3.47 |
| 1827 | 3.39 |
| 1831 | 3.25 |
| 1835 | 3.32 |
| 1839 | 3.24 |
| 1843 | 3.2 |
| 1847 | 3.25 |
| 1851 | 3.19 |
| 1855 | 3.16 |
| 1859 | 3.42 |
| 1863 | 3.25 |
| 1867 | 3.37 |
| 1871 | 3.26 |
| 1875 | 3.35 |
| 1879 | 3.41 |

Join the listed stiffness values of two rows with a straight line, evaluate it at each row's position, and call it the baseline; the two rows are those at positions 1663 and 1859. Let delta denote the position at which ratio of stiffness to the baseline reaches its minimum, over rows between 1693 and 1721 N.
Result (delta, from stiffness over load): 1695 N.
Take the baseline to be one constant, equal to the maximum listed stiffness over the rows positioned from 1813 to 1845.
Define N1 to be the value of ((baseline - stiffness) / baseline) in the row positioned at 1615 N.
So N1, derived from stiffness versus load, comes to 0.11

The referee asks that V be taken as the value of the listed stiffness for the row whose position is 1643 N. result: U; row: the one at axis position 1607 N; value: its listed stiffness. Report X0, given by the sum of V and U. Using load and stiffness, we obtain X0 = 6.07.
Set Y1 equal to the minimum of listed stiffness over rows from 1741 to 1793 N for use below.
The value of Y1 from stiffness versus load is 2.99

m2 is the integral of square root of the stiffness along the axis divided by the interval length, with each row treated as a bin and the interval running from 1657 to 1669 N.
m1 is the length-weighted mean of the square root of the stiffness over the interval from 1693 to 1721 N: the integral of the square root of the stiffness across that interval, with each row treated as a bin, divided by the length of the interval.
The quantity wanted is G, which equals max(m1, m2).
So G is 1.80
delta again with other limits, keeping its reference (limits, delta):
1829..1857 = 1855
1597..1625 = 1607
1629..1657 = 1631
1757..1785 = 1759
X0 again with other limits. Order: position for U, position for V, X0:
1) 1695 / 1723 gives 6.23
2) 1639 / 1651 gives 6.42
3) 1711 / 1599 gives 6.03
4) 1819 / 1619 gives 6.52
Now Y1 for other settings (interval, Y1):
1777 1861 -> 3.16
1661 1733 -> 2.91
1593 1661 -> 2.89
